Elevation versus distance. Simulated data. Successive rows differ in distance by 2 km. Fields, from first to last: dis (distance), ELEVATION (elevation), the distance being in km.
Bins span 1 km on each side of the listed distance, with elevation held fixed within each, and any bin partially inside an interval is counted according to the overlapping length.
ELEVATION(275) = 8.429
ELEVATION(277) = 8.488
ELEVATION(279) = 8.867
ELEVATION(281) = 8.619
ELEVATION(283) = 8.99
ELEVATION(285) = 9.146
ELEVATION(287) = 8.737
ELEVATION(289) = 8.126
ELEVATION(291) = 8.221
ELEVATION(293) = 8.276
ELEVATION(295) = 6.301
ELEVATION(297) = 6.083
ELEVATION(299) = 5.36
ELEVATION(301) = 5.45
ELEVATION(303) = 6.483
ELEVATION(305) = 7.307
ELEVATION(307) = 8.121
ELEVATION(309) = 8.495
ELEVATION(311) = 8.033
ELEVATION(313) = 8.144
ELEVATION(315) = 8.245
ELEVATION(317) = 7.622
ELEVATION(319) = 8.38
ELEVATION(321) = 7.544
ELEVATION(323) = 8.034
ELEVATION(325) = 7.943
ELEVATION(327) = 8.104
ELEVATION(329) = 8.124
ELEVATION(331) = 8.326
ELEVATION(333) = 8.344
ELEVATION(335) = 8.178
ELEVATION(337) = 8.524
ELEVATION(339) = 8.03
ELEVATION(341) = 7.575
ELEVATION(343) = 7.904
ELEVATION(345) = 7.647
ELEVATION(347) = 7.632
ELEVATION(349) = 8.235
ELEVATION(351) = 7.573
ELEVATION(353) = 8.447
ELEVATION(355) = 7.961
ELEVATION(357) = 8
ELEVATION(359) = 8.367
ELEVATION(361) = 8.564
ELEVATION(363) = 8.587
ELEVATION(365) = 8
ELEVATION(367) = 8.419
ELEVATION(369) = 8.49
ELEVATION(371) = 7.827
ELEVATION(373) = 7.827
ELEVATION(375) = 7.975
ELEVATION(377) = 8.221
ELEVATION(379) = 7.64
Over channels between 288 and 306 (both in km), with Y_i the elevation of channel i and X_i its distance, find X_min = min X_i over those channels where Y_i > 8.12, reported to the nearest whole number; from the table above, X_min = 289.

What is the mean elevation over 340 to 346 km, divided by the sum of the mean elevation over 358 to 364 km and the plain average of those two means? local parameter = 0.46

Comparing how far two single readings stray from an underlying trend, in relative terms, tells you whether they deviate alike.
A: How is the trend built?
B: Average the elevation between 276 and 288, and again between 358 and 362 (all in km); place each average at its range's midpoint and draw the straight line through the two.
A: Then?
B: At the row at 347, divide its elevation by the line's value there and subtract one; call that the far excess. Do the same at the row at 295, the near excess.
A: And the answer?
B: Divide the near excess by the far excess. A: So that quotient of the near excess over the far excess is 2.7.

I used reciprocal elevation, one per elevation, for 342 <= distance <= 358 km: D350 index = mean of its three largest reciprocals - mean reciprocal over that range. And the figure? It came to 0.0049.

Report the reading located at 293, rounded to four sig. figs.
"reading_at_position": 8.276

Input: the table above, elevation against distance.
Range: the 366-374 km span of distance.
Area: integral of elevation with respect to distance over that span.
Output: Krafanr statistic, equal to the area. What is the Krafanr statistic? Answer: 65.1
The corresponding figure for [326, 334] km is 65.8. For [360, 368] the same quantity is 67.1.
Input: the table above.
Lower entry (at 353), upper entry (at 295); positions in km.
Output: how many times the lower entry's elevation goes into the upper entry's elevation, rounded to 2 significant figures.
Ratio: 0.75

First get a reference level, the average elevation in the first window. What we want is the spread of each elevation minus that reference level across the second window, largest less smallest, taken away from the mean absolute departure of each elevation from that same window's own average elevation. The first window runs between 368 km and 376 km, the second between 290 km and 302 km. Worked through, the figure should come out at -1.8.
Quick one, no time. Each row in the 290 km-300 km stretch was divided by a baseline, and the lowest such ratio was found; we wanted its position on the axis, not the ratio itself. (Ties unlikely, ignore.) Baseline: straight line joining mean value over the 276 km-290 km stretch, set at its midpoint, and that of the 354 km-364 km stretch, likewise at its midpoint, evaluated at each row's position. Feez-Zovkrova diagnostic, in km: 299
